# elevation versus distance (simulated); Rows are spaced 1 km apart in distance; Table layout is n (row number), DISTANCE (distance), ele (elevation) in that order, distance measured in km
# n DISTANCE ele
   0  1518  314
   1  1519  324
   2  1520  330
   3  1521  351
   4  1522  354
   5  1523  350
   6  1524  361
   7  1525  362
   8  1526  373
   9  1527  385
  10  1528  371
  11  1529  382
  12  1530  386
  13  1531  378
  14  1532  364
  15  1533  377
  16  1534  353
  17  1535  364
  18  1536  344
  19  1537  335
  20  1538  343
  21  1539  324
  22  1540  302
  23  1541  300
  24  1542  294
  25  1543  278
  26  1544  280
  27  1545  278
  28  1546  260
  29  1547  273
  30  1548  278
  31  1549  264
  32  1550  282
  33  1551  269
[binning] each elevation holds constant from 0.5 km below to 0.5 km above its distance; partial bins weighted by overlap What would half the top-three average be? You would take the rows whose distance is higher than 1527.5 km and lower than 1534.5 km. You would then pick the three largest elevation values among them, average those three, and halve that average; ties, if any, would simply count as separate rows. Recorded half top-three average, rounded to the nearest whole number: 191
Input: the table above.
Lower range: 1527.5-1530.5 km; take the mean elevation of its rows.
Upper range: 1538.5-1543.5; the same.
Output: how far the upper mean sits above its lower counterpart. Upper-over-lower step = -80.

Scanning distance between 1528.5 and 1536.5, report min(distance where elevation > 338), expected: 1529 km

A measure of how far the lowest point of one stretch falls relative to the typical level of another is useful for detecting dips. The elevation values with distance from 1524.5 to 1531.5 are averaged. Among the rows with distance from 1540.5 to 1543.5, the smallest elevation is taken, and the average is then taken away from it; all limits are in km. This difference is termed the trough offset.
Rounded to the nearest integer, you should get -99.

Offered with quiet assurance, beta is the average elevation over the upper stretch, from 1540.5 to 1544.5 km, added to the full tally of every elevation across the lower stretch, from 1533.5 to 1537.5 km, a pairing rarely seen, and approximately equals 1684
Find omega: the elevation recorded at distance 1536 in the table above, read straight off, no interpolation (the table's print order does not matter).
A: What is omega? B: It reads 344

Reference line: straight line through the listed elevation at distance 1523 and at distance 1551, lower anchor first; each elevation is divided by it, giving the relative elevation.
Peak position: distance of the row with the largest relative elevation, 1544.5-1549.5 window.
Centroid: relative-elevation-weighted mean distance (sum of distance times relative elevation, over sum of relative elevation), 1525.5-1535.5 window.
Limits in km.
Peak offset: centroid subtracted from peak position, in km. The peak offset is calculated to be 17.5 km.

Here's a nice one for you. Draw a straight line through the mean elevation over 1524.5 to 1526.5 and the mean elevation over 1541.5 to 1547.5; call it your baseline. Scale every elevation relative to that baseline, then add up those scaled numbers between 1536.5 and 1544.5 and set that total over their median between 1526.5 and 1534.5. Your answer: 7.6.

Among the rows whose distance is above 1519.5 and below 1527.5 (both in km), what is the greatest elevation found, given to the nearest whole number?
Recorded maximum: 385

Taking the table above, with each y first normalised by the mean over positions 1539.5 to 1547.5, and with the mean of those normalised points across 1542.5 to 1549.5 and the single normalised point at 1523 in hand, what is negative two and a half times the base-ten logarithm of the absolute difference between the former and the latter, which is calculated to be 1.41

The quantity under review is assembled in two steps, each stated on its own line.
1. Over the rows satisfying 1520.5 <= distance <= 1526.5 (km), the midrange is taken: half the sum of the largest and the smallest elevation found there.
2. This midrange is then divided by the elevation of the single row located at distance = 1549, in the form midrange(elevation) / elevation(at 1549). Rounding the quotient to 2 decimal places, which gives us 1.37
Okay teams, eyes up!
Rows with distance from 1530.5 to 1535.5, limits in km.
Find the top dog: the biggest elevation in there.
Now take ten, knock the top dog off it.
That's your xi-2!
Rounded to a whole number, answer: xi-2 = -368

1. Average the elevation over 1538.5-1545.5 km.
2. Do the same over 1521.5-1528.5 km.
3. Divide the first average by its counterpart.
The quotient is 0.80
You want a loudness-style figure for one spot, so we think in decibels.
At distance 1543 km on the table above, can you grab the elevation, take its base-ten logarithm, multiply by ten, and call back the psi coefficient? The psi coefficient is 24.4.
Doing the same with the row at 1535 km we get 25.6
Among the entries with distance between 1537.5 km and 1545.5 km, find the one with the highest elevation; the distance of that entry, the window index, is 1538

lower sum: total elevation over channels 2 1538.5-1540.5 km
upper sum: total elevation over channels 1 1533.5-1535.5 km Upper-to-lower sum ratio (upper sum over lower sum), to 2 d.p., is 1.15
